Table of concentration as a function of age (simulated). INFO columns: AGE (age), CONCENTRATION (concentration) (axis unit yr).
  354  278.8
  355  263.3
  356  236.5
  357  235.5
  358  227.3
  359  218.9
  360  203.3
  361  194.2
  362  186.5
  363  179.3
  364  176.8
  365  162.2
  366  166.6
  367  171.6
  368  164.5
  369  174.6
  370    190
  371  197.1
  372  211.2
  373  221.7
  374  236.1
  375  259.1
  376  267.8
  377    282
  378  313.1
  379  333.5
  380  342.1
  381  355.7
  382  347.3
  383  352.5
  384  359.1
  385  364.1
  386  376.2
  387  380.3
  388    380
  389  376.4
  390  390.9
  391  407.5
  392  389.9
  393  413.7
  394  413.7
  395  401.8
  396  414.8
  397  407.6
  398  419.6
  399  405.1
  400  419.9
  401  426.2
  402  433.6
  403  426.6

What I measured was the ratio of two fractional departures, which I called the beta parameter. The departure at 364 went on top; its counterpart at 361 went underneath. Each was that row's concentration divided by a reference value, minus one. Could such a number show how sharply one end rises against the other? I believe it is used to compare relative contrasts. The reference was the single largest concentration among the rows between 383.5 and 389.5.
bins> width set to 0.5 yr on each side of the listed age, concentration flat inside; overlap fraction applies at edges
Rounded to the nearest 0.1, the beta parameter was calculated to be 1.1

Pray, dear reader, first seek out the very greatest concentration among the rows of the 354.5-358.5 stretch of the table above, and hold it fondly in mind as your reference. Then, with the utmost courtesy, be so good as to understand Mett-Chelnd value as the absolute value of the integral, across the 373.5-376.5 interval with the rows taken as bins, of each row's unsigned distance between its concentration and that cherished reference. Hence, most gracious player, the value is 36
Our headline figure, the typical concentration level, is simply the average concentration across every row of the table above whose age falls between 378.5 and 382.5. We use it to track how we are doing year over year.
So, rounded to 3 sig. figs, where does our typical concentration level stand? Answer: 345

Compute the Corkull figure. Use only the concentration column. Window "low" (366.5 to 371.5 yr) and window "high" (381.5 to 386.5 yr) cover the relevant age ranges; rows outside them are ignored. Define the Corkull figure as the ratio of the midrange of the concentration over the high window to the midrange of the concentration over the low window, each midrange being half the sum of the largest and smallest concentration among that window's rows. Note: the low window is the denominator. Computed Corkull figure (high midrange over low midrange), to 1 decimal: 2.0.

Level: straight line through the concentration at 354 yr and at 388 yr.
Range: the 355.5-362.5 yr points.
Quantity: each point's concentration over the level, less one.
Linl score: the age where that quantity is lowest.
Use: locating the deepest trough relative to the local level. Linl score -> 362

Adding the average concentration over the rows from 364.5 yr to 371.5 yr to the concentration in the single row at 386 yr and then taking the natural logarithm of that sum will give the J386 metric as 6.31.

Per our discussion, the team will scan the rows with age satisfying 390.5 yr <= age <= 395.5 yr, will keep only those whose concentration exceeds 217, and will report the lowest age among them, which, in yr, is 391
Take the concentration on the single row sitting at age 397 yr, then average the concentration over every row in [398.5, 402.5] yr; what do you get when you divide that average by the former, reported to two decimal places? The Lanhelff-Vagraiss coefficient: 1.03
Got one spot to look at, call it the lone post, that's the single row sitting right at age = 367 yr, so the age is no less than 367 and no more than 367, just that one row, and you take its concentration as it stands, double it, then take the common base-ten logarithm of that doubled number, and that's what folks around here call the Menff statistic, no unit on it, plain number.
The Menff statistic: 2.54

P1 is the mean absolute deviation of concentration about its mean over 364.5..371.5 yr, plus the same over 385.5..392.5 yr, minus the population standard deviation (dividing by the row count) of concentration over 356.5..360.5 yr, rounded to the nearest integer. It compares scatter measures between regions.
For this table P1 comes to 7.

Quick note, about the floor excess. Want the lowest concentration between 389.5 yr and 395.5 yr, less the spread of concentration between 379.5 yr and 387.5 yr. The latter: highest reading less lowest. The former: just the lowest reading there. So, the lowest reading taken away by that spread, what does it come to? 352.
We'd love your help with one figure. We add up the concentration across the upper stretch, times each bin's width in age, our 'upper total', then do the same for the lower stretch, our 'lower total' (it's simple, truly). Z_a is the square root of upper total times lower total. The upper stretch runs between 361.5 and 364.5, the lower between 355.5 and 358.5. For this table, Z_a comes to 616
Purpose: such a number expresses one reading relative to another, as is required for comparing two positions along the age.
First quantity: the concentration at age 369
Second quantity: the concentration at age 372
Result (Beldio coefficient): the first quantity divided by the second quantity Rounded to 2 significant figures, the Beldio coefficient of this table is 0.83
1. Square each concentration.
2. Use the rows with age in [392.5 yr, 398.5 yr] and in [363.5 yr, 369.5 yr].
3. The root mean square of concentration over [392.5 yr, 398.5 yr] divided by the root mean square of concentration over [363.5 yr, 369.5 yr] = 2.4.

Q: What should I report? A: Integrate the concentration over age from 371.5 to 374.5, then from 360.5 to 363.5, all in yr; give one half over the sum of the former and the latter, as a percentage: 0.0407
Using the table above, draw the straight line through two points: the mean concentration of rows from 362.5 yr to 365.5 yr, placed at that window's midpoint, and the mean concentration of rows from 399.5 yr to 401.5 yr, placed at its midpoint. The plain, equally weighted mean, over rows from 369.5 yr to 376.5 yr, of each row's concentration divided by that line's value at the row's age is 0.96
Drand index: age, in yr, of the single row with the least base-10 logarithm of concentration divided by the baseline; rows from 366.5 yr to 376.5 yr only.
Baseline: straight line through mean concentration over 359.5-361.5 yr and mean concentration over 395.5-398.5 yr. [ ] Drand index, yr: 368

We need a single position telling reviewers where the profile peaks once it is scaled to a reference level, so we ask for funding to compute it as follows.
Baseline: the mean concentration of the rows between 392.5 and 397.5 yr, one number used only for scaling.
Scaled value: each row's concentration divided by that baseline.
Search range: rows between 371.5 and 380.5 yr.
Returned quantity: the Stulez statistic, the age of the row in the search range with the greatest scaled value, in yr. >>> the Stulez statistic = 380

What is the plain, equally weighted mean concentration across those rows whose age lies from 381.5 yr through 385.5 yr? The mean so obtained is 356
